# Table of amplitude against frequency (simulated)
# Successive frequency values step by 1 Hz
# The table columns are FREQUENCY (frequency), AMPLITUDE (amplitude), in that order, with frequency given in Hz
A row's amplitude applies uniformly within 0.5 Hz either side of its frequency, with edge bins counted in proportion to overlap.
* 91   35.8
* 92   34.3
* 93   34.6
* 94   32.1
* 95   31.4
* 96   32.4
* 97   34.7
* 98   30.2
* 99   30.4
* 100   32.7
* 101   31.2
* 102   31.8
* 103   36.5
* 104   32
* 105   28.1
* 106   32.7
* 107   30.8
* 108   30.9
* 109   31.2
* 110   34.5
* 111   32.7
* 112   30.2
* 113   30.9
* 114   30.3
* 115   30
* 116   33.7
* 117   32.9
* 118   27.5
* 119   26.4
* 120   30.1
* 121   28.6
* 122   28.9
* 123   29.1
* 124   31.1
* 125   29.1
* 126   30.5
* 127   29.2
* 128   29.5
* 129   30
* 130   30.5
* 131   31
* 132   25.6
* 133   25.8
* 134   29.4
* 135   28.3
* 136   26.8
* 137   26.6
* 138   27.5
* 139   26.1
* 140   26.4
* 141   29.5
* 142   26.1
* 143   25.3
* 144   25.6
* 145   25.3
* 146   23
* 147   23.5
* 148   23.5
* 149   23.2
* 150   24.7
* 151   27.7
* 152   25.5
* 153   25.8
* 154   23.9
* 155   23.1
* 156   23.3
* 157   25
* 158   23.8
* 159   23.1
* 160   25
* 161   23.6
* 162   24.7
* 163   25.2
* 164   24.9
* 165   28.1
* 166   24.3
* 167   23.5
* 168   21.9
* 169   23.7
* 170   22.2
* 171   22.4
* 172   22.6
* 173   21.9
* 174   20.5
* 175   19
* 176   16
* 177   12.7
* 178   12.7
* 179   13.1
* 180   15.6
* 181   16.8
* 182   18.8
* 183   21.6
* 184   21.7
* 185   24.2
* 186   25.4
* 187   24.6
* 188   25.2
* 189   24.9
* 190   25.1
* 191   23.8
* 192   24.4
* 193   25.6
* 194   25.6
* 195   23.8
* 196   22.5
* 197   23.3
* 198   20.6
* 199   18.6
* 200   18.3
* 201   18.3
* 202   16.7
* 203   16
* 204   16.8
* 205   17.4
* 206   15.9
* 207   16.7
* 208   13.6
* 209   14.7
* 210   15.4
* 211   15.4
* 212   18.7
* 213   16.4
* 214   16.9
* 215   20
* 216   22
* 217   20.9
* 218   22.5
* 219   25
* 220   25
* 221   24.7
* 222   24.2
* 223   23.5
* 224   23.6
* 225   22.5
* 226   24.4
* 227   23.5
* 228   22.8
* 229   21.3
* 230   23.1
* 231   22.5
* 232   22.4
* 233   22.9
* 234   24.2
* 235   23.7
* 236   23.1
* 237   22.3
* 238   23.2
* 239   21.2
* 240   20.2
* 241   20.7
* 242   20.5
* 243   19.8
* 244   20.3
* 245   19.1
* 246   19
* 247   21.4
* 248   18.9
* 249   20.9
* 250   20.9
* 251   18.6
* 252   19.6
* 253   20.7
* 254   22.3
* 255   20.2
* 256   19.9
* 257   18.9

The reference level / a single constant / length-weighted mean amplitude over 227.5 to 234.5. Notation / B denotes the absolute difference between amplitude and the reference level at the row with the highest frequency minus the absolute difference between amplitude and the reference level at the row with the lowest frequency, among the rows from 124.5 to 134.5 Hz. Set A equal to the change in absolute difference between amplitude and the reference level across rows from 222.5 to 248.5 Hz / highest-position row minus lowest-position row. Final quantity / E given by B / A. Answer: 0.1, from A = 3.1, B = 0.3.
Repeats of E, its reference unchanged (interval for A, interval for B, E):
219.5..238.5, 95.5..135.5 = 2.3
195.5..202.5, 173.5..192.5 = -0.1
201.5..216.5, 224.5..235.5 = -0.1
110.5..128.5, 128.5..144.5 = 1.4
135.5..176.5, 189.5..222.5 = -0.3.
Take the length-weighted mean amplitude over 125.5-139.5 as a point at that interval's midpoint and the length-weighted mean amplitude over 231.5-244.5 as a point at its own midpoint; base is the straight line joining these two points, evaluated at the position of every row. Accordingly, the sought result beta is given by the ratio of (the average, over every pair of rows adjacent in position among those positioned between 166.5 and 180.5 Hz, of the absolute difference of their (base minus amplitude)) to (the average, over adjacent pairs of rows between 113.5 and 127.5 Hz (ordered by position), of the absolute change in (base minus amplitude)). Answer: 0.8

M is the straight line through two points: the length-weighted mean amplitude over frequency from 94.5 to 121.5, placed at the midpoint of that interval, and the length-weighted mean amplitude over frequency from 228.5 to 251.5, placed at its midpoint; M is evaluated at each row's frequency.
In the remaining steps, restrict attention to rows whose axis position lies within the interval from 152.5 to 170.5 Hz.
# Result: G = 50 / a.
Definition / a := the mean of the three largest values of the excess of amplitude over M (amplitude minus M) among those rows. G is -52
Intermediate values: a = -1.0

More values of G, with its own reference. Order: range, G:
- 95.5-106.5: 17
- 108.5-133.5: 17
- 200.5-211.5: -8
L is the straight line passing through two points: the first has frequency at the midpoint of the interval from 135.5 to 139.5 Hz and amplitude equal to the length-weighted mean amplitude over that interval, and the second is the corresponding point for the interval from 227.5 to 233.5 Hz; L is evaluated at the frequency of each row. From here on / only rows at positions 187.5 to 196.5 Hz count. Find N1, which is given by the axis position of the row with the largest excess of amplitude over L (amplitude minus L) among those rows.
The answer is 194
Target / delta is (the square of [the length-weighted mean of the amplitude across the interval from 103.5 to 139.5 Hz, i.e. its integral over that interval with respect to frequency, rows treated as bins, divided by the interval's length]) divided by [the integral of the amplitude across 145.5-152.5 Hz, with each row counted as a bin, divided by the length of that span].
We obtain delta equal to 36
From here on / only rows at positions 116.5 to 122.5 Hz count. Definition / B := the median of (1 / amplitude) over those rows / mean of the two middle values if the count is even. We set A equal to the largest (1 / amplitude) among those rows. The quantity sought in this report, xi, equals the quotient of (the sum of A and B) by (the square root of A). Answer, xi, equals 0.37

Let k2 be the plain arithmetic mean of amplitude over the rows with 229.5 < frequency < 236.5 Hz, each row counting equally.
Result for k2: 23.1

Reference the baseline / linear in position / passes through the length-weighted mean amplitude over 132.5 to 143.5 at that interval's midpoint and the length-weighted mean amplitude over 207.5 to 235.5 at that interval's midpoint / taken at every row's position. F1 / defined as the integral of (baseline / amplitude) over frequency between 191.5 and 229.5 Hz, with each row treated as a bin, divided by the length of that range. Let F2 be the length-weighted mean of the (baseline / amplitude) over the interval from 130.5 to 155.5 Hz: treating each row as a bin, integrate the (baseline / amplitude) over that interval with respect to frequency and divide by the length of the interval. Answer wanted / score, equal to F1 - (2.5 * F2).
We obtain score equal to -1.47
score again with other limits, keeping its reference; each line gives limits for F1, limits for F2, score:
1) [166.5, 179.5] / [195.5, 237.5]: -1.39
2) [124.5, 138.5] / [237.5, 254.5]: -1.44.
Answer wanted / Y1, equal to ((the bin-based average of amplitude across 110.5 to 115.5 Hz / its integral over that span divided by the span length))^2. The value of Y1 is 950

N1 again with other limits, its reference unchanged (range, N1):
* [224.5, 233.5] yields 226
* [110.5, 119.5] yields 116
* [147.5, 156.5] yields 151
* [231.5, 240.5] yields 234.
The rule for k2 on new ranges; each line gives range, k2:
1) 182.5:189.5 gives 23.9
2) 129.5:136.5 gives 28.2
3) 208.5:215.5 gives 16.8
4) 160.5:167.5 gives 24.9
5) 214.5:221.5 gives 22.9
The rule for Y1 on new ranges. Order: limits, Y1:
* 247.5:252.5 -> 391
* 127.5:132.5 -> 860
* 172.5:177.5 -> 325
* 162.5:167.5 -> 635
